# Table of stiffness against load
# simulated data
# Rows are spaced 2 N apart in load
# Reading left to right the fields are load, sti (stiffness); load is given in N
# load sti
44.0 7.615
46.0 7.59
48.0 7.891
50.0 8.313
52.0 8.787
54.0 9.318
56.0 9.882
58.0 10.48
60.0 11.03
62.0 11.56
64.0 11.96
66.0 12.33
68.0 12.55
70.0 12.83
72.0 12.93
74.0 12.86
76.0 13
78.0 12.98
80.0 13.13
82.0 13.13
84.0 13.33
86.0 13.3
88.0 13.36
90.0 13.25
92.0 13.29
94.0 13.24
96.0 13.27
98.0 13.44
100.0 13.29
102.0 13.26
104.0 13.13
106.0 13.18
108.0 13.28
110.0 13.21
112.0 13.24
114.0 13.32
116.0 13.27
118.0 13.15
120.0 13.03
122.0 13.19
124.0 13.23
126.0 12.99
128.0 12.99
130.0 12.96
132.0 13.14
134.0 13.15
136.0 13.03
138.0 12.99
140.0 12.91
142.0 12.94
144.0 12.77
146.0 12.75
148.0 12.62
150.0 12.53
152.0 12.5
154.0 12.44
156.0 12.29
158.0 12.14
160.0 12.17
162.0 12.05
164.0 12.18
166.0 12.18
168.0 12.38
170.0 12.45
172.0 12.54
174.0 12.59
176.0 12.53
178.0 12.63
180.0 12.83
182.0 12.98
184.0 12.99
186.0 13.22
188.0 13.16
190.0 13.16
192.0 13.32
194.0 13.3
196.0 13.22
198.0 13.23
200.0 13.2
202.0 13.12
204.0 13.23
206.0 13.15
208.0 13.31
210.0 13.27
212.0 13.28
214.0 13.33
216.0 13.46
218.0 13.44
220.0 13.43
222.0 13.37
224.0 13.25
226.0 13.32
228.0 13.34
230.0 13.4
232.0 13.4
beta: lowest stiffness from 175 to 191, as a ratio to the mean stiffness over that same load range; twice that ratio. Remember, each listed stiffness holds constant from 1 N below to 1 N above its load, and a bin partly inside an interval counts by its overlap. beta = 1.94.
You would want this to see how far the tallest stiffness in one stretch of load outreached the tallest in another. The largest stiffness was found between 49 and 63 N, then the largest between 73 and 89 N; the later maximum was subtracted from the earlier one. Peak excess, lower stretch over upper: -1.80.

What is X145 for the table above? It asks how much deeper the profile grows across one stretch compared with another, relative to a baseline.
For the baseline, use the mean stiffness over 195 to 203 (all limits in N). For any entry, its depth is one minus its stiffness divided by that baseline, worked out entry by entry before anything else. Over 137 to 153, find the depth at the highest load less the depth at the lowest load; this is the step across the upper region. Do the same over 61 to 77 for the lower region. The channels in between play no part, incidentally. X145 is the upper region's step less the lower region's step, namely 0.15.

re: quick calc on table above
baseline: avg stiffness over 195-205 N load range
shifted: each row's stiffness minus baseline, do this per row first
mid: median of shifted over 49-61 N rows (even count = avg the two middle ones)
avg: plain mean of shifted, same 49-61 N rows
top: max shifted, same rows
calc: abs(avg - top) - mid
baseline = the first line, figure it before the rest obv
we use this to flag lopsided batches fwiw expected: 5.0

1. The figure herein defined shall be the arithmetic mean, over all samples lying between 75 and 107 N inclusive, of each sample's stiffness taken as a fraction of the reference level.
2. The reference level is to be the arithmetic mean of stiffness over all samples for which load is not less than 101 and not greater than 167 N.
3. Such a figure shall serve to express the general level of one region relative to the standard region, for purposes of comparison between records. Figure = 1.03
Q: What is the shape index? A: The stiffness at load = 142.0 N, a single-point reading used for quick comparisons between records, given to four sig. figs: 12.94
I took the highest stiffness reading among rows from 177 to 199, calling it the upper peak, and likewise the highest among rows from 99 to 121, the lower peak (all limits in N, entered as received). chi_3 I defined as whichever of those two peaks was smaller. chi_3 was 13.3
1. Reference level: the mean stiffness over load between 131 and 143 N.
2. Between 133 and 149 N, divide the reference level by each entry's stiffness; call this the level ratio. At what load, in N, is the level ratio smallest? 134.0 N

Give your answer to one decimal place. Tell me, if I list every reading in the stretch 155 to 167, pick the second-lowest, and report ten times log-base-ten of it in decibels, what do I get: 10.8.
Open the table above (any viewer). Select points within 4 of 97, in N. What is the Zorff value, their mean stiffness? 13.3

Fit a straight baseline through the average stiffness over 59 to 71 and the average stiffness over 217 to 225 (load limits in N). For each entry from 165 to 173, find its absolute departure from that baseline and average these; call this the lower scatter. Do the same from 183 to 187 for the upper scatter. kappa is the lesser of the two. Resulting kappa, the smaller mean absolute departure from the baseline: 0.11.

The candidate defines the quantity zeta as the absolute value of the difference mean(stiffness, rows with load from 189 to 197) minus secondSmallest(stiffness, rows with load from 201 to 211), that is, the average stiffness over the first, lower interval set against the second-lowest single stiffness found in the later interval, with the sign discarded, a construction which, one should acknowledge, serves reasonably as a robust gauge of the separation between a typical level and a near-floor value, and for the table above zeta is 0.10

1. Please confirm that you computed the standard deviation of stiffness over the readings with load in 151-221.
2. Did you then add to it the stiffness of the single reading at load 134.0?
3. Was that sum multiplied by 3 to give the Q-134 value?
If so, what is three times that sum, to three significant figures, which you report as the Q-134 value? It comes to 40.8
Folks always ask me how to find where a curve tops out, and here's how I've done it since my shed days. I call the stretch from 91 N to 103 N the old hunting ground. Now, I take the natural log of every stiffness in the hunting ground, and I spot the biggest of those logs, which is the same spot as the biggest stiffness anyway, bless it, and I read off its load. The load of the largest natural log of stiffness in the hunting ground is 98.0 N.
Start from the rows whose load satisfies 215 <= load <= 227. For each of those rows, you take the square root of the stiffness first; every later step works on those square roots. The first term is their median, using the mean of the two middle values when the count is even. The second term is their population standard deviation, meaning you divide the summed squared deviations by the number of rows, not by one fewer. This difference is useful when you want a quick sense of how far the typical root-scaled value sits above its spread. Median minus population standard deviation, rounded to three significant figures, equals 3.65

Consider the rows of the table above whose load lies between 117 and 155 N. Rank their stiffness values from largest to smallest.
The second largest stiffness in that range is 13.19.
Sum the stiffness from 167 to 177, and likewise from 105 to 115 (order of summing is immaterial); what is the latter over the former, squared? 1.12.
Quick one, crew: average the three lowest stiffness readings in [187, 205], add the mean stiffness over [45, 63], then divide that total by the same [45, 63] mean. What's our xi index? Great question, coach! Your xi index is 2.39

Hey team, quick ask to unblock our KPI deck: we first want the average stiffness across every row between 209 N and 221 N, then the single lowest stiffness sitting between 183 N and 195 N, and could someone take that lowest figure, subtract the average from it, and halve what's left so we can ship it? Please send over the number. -0.19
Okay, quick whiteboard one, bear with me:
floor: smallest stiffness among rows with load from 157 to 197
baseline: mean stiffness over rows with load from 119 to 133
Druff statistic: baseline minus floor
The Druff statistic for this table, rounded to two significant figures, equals 1.0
